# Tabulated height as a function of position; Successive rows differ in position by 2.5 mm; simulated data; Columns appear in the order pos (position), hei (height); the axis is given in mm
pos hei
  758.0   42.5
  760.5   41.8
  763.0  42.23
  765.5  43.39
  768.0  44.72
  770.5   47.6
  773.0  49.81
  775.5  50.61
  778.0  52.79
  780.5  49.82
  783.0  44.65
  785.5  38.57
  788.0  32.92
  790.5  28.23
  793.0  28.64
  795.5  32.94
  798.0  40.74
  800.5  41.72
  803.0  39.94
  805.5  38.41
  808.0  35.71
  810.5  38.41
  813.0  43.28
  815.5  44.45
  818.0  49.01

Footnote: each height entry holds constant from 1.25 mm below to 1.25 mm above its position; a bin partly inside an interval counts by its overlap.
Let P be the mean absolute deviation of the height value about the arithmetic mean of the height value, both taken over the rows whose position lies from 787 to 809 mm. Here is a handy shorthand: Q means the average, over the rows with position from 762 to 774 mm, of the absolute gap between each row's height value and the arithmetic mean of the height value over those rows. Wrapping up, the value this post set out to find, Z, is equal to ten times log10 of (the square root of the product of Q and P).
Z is 5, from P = 4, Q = 2.5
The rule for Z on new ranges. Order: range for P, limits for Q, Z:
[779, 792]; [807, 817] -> 7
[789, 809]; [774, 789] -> 7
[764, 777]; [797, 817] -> 4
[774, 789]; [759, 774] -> 6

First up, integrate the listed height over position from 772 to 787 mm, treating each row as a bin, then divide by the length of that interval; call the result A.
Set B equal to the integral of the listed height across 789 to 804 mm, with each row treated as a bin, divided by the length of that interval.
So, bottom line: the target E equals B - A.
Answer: -12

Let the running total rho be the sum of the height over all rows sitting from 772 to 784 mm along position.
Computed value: 248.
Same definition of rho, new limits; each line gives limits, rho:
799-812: 194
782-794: 173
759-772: 220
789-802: 172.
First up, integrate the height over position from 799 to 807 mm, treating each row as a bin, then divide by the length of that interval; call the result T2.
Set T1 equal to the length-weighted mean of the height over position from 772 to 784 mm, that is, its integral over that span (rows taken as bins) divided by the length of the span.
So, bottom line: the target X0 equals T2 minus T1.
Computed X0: -10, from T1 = 49.6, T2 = 40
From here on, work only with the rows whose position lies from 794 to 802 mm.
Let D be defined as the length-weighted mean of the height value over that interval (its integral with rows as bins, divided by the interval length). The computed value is 38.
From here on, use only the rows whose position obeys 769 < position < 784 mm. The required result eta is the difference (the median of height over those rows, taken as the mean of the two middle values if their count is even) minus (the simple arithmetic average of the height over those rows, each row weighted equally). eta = 0.6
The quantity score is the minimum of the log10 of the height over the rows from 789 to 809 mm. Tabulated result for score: 1.45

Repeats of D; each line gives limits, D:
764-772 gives 45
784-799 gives 34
